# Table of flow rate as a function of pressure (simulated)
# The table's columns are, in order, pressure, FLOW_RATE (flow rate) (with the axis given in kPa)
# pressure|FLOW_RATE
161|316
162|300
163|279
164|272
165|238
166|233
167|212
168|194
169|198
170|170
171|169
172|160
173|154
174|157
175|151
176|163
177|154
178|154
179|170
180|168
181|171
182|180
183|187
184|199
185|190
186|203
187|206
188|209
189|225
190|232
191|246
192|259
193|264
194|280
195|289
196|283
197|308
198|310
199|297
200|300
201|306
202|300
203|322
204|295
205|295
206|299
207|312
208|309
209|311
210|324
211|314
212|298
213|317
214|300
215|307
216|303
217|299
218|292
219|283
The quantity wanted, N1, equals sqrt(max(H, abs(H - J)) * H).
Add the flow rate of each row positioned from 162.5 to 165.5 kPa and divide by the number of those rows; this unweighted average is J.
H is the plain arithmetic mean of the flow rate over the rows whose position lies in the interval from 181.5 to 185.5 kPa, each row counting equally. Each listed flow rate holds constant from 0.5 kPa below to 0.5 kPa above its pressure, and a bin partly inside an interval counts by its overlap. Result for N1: 189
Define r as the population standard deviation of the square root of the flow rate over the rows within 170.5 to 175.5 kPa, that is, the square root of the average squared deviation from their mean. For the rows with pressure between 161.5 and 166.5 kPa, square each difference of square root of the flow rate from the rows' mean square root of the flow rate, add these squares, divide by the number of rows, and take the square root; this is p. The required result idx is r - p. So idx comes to -0.54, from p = 0.78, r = 0.24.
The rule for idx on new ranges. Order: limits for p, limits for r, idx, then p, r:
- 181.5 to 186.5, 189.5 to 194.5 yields 0.21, 0.30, 0.51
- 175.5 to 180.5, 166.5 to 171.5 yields 0.34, 0.27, 0.61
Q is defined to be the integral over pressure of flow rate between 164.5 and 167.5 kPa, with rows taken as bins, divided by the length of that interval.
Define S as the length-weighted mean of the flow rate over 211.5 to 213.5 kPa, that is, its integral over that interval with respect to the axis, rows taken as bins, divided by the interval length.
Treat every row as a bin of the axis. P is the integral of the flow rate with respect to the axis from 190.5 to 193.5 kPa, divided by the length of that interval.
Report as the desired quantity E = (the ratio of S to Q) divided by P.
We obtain 0.0053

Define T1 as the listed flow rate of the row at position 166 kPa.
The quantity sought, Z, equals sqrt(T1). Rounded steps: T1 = 233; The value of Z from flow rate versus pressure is 15.3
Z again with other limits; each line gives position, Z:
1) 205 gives 17.2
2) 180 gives 13.0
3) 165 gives 15.4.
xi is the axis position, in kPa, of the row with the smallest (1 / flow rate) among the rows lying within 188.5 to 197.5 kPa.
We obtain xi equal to 197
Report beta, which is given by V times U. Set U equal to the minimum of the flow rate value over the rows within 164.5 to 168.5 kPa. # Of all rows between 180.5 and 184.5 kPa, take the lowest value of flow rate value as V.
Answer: 33174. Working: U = 194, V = 171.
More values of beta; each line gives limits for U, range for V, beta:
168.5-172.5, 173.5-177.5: 24160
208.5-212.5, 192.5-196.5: 78672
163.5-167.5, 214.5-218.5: 61904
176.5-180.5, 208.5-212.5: 45892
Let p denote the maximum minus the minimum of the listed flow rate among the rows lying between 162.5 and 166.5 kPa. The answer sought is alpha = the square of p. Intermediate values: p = 46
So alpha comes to 2116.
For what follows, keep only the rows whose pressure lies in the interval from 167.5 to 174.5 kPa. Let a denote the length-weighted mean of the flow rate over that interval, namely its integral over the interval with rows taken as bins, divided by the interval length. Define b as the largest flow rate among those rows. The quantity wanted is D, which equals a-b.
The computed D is -26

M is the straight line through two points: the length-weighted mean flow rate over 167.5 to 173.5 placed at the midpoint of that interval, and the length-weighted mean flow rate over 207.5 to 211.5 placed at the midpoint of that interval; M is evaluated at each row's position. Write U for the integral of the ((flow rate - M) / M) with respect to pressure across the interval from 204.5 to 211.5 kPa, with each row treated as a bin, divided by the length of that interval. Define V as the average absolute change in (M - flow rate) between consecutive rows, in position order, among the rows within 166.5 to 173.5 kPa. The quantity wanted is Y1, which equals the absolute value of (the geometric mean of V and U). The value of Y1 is 0.0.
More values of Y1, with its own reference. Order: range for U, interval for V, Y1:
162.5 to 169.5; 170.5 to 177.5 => 2.1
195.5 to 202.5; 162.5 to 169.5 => 1.2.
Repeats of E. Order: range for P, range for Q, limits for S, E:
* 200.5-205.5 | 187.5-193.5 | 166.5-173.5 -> 0.0025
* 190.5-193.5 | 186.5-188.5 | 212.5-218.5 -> 0.0057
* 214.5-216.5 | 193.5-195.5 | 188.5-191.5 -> 0.0027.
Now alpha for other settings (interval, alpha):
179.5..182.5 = 144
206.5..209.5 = 9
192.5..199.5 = 2116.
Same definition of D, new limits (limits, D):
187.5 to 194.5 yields -35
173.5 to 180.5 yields -10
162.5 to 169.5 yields -47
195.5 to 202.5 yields -9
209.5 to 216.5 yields -15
